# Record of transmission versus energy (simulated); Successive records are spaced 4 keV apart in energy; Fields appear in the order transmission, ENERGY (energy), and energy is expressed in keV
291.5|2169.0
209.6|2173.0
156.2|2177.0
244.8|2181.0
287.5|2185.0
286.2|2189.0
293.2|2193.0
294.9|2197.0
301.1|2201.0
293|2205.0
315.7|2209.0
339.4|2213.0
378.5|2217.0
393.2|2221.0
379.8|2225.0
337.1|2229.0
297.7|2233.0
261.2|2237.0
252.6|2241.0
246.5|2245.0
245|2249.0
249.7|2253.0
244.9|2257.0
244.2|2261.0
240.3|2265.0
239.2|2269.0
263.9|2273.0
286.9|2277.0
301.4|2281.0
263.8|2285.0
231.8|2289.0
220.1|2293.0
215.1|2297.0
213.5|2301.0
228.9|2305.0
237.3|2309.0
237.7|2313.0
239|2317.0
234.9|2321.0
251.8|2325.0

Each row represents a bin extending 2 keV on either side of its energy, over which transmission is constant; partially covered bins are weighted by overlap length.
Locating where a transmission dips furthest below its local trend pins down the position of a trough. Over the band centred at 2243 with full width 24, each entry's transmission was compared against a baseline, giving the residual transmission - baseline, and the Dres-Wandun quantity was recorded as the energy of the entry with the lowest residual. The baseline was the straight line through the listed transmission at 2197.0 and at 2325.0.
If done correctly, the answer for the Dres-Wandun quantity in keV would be 2249.0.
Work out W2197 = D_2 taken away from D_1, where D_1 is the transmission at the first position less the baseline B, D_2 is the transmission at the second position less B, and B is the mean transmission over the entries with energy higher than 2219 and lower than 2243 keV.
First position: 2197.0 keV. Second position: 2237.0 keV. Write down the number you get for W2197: 34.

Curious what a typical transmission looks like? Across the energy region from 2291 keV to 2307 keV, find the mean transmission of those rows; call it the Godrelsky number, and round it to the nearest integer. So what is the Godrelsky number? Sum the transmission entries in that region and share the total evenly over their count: 219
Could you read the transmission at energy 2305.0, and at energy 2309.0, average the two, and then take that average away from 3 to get -230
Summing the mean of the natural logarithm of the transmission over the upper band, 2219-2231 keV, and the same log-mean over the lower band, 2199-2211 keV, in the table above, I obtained 11.6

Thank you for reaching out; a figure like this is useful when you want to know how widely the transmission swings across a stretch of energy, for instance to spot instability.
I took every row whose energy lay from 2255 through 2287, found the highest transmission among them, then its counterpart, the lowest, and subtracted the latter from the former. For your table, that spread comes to 62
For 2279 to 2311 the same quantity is 88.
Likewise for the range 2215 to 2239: 132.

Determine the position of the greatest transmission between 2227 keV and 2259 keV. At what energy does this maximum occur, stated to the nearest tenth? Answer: 2229.0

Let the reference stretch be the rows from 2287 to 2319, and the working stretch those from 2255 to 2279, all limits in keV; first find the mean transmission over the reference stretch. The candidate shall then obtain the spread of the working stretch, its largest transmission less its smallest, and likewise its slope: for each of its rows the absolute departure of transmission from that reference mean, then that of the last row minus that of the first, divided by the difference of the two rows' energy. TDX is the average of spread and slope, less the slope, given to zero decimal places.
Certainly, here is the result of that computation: 23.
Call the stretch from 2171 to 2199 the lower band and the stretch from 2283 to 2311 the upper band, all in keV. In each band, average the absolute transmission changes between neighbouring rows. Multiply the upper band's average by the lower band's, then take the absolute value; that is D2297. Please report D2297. 401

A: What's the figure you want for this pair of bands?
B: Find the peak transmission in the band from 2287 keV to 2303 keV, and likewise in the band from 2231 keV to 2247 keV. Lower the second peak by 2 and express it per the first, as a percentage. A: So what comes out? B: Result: 128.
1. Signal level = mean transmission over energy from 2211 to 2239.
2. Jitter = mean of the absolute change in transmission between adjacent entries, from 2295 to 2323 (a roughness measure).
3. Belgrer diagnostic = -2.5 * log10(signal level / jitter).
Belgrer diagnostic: -4.5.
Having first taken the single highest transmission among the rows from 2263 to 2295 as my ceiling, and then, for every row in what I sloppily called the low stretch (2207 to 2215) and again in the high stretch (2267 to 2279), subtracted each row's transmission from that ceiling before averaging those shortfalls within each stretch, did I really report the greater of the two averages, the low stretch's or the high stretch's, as 38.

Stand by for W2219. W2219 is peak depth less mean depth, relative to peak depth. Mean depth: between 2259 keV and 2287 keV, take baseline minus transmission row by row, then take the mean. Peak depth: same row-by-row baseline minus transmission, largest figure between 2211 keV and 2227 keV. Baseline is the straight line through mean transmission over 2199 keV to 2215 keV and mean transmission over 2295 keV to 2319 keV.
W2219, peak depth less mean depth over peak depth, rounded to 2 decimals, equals 0.82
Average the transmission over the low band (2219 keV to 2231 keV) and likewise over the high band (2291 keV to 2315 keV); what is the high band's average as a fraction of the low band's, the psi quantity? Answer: 0.61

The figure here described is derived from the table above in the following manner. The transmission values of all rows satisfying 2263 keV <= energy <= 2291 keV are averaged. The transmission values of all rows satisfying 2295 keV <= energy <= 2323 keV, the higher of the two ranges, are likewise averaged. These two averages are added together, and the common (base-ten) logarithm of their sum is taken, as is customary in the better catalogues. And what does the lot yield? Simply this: 2.691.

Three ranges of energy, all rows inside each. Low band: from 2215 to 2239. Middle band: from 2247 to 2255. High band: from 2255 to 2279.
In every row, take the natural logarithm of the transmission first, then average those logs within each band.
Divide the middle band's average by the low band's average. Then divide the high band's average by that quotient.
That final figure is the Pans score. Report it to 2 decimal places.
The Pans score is 5.84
